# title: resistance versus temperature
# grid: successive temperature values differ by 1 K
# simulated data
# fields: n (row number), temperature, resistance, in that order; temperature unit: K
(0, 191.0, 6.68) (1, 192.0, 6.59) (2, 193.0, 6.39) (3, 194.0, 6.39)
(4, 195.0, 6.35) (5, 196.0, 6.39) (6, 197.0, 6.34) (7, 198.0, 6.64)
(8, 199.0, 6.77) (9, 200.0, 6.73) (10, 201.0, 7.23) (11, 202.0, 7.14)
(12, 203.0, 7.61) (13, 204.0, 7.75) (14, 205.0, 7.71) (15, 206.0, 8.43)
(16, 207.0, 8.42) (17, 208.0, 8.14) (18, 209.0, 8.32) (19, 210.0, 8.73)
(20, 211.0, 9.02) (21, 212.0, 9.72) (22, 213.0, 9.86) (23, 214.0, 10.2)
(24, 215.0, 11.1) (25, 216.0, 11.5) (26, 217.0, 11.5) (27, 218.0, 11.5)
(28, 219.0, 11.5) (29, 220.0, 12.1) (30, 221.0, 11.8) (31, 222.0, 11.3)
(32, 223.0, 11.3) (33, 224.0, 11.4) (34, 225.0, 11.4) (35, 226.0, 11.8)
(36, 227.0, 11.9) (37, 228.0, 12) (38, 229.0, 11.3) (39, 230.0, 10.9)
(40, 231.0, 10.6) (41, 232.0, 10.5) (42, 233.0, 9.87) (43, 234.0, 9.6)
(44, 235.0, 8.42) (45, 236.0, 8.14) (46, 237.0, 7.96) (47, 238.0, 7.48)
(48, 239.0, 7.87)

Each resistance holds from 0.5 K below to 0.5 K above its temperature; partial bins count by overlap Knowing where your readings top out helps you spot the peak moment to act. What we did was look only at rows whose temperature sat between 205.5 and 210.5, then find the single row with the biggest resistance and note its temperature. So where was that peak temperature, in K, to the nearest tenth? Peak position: 210.0 K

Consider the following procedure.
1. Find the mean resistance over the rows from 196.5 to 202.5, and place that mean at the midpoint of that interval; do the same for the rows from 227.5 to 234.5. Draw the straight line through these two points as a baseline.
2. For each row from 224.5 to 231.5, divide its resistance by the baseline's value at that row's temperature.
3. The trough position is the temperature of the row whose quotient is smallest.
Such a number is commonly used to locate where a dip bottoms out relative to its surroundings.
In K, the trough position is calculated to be 231.0 K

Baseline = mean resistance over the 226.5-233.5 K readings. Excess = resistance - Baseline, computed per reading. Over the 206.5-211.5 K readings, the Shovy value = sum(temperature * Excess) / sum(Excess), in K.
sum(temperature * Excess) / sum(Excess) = 208.9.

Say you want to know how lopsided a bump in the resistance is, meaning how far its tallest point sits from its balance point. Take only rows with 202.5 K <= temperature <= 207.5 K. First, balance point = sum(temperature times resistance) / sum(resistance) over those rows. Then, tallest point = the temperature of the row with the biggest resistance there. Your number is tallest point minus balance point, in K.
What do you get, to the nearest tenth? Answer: 0.9 K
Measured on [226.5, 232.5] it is -1.4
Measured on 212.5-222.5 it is 2.4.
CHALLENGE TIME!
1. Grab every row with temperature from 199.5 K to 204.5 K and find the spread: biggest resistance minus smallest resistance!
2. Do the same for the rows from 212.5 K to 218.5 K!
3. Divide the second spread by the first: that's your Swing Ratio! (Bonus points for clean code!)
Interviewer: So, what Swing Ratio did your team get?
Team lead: 1.6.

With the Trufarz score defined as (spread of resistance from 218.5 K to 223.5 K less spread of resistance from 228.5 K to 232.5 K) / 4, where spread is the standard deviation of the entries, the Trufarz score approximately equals 0.00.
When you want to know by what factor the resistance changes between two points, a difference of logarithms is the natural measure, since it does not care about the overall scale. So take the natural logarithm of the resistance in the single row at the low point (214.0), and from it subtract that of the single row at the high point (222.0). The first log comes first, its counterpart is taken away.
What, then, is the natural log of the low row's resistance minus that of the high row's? -0.10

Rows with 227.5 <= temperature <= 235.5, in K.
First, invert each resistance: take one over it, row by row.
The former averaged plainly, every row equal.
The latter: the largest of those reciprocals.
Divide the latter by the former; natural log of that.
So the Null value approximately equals 0.20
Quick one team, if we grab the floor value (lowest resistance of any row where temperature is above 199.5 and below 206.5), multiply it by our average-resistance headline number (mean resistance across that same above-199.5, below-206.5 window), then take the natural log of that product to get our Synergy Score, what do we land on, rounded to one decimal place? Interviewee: 3.9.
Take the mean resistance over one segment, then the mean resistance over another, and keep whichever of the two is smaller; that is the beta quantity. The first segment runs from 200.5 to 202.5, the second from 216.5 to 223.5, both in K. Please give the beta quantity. 7.2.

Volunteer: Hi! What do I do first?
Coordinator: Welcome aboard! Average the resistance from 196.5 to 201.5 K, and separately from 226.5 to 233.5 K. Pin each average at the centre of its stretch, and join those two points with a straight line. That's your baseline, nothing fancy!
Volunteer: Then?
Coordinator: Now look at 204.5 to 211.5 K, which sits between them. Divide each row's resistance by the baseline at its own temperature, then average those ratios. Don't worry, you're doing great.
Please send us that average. 1.05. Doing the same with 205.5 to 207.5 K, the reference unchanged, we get 1.08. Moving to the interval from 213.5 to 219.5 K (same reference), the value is 1.23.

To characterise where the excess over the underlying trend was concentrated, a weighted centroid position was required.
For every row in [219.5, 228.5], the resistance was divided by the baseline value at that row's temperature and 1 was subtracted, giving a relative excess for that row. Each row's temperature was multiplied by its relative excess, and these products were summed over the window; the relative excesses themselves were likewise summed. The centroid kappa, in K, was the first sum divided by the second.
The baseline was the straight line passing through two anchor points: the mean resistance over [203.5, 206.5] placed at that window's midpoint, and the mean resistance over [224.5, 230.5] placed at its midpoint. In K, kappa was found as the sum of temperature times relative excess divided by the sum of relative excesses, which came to 222.5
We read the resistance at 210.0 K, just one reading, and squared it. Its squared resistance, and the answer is 76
